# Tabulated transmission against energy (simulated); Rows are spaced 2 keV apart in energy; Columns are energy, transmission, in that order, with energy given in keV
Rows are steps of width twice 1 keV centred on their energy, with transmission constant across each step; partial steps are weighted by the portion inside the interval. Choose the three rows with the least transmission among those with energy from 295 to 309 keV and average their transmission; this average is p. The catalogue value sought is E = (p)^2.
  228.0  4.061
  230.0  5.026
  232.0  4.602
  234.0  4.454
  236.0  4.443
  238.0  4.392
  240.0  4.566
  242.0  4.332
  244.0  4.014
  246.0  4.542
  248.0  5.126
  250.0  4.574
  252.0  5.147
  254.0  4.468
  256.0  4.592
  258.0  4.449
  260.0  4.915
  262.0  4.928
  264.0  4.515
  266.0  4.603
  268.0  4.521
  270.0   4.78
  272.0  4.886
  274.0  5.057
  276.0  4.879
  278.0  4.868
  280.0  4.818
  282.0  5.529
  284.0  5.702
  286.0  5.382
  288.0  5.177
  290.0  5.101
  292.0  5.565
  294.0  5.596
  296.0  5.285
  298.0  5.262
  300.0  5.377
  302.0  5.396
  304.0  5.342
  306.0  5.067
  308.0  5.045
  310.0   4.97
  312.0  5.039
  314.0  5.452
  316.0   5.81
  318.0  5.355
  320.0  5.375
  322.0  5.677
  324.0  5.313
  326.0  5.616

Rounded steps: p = 5.1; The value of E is 26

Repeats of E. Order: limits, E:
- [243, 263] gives 19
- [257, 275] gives 20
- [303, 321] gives 25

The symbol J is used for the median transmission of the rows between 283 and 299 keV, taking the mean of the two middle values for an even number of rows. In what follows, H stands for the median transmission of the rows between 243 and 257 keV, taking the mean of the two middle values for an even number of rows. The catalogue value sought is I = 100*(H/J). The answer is 86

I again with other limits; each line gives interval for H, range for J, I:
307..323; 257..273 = 114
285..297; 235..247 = 121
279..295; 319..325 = 101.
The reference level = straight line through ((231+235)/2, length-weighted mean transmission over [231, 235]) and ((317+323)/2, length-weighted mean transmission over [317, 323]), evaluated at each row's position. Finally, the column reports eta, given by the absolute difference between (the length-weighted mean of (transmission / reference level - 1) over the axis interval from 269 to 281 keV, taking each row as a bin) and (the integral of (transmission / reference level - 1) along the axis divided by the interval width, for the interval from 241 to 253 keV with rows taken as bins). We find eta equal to 0.008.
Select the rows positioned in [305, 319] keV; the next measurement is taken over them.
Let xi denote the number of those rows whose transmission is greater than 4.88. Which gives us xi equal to 7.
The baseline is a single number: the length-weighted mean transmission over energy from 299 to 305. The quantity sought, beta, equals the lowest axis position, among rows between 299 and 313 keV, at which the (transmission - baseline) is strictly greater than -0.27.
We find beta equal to 300.0 keV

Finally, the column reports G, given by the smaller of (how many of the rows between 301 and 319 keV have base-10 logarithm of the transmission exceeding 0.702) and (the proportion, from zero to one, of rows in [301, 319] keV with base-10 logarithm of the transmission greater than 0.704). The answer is 0.7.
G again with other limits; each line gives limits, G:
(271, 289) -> 0.4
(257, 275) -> 0.0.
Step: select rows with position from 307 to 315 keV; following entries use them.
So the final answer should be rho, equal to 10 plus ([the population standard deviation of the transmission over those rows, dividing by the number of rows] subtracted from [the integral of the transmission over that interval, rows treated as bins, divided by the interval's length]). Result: 14.9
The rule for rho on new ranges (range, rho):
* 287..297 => 15.1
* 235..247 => 14.2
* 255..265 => 14.5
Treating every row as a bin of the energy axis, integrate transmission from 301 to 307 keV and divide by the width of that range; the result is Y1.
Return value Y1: 5.27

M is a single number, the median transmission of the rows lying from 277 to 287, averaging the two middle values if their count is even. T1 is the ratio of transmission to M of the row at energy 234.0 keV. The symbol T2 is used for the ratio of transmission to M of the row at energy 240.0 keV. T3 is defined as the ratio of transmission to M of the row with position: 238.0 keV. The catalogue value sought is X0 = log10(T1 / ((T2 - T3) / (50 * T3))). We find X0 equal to 3.0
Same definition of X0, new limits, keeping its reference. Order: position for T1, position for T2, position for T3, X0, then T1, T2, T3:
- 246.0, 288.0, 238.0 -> 2.4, 0.84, 0.96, 0.82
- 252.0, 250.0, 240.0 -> 4.4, 0.96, 0.85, 0.85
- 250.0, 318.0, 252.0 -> 3.0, 0.85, 0.99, 0.96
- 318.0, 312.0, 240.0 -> 2.7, 0.99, 0.94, 0.85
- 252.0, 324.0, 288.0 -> 3.3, 0.96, 0.99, 0.96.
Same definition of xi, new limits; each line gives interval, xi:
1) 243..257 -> 2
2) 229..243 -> 1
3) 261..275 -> 3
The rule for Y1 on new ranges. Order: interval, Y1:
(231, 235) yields 4.53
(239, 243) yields 4.45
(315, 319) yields 5.58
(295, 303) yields 5.33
